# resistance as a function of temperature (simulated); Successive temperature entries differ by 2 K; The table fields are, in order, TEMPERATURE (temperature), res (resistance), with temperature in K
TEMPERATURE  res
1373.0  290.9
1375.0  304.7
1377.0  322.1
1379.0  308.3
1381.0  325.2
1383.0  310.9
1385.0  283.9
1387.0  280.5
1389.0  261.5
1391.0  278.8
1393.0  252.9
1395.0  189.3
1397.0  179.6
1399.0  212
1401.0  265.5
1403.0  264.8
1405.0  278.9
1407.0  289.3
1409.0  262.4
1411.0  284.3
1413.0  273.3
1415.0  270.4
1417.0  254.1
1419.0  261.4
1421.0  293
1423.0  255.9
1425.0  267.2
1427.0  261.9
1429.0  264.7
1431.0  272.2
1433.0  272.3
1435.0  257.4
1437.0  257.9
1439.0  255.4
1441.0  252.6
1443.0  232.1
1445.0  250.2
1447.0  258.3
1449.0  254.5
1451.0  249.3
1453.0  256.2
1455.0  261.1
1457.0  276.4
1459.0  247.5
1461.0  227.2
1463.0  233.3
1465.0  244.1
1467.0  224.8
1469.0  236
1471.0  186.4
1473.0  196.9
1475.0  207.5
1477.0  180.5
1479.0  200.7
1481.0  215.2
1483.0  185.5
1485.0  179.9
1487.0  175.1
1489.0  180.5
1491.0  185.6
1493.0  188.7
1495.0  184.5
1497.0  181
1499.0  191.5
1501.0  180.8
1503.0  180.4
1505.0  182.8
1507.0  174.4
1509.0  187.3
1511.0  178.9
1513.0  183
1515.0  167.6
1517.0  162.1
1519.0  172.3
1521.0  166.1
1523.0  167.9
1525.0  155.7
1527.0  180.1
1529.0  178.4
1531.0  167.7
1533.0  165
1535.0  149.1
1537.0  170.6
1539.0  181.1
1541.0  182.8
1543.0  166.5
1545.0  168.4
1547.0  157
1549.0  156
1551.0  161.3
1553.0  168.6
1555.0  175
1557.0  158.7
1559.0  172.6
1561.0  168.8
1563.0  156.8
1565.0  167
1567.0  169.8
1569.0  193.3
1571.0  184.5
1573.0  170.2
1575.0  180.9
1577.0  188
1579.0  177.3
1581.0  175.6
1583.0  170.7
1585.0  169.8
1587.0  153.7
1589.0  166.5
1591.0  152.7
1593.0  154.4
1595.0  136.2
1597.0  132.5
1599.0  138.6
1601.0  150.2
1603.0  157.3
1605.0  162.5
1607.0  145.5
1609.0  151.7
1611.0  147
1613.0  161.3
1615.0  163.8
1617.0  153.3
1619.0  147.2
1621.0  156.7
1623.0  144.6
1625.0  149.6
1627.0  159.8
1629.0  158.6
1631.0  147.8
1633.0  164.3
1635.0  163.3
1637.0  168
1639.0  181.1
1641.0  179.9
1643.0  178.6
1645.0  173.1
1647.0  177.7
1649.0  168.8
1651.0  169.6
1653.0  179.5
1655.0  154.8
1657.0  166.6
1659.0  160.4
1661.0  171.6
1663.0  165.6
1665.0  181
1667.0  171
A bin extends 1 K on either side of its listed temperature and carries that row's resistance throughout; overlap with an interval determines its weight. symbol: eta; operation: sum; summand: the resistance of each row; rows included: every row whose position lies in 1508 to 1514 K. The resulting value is 549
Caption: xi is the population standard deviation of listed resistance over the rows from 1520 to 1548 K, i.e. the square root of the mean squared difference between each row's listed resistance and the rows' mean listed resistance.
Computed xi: 9.6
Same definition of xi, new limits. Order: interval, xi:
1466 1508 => 16.2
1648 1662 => 7.4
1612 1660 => 10.8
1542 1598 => 13.4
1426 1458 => 10.2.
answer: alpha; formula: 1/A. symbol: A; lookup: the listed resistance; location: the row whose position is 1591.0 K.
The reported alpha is 0.0065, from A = 152.7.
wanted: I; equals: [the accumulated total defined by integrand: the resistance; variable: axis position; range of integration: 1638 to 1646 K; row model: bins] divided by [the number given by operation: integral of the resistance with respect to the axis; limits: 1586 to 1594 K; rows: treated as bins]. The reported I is 1.14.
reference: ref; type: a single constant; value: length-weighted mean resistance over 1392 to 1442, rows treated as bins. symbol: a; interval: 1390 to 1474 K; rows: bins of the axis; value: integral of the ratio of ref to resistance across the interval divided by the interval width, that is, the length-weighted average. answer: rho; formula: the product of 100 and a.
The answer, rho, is 104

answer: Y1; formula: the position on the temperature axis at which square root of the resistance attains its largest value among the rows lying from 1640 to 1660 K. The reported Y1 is 1641.0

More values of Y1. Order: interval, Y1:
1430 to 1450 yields 1433.0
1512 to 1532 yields 1513.0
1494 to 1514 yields 1499.0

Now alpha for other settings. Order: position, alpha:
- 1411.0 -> 0.0035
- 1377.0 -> 0.0031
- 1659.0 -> 0.0062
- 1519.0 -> 0.0058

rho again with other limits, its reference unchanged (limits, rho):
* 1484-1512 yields 142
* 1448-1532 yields 133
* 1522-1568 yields 155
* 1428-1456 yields 101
